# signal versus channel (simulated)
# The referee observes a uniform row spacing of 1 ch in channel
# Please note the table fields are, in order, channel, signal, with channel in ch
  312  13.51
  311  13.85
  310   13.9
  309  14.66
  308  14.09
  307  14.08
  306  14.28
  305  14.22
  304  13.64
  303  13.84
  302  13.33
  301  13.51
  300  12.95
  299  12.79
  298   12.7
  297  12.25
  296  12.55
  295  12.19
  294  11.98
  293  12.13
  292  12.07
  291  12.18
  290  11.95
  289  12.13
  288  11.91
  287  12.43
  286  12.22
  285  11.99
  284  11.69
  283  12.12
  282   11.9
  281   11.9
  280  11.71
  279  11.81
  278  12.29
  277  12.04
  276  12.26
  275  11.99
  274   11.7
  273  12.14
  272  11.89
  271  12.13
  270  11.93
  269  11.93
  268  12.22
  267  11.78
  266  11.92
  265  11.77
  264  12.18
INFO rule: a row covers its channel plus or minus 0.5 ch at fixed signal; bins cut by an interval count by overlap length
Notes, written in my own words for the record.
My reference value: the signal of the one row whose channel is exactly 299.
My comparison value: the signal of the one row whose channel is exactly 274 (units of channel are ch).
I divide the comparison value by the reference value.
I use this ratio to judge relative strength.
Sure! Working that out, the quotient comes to 0.91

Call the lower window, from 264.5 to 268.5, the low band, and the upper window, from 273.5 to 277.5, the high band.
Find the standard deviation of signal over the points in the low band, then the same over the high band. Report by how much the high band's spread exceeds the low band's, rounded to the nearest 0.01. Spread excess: 0.02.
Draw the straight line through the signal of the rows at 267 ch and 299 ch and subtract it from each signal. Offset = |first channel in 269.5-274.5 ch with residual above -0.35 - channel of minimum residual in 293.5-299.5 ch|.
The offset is 24 ch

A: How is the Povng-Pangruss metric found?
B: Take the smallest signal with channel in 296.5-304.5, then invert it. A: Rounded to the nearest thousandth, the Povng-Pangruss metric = 0.082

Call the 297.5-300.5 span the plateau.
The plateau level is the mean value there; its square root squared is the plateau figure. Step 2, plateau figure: 12.8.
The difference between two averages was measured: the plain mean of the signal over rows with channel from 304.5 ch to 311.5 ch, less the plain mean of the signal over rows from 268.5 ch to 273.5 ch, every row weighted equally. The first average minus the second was 2.2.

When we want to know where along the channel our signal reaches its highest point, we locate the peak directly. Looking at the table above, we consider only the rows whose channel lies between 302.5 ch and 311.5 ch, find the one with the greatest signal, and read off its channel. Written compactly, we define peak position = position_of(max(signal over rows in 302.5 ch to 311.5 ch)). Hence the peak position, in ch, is 309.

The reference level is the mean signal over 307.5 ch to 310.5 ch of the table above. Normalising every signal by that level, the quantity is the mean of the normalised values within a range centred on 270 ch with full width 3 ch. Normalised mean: 0.84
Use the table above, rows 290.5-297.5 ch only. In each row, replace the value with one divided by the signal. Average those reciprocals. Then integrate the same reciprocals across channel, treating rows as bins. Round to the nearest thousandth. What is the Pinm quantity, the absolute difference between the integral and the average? 0.492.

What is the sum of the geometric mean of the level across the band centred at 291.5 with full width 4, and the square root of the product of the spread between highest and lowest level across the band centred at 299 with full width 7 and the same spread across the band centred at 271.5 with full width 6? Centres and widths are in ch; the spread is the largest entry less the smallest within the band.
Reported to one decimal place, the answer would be 12.8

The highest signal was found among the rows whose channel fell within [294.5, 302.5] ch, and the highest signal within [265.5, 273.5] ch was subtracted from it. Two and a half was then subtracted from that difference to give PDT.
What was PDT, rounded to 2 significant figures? -1.2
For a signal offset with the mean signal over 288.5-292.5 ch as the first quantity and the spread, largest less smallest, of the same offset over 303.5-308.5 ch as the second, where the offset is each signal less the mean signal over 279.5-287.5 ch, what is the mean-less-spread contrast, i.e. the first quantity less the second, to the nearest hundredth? -0.55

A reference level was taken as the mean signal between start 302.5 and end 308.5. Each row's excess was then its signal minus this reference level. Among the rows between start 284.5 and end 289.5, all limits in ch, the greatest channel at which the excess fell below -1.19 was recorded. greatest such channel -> 289 ch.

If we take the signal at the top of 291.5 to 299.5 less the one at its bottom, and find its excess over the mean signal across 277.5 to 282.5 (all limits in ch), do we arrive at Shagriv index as -11.2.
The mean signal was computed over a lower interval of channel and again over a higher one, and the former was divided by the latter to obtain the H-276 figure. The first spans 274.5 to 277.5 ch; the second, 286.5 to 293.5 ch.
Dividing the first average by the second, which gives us 0.999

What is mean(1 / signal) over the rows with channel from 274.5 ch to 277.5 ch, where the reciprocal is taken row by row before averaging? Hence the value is 0.0827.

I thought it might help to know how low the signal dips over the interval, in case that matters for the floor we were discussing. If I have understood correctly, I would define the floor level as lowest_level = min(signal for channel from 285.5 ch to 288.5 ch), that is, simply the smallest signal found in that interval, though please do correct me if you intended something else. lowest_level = 11.91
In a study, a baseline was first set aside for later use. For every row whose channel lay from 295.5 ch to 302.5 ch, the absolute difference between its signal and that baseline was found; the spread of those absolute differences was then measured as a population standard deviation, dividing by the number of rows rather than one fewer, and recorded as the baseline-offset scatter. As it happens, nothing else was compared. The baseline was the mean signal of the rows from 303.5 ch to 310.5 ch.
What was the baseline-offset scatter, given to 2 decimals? 0.41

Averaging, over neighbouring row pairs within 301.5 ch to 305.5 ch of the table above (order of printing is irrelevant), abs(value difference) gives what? 0.43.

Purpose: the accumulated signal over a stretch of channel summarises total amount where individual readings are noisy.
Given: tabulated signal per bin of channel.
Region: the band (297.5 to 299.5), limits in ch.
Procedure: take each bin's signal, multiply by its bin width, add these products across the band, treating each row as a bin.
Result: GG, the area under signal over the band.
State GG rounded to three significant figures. 25.5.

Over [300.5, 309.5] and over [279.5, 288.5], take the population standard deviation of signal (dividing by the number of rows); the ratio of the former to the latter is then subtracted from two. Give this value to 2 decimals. 0.24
